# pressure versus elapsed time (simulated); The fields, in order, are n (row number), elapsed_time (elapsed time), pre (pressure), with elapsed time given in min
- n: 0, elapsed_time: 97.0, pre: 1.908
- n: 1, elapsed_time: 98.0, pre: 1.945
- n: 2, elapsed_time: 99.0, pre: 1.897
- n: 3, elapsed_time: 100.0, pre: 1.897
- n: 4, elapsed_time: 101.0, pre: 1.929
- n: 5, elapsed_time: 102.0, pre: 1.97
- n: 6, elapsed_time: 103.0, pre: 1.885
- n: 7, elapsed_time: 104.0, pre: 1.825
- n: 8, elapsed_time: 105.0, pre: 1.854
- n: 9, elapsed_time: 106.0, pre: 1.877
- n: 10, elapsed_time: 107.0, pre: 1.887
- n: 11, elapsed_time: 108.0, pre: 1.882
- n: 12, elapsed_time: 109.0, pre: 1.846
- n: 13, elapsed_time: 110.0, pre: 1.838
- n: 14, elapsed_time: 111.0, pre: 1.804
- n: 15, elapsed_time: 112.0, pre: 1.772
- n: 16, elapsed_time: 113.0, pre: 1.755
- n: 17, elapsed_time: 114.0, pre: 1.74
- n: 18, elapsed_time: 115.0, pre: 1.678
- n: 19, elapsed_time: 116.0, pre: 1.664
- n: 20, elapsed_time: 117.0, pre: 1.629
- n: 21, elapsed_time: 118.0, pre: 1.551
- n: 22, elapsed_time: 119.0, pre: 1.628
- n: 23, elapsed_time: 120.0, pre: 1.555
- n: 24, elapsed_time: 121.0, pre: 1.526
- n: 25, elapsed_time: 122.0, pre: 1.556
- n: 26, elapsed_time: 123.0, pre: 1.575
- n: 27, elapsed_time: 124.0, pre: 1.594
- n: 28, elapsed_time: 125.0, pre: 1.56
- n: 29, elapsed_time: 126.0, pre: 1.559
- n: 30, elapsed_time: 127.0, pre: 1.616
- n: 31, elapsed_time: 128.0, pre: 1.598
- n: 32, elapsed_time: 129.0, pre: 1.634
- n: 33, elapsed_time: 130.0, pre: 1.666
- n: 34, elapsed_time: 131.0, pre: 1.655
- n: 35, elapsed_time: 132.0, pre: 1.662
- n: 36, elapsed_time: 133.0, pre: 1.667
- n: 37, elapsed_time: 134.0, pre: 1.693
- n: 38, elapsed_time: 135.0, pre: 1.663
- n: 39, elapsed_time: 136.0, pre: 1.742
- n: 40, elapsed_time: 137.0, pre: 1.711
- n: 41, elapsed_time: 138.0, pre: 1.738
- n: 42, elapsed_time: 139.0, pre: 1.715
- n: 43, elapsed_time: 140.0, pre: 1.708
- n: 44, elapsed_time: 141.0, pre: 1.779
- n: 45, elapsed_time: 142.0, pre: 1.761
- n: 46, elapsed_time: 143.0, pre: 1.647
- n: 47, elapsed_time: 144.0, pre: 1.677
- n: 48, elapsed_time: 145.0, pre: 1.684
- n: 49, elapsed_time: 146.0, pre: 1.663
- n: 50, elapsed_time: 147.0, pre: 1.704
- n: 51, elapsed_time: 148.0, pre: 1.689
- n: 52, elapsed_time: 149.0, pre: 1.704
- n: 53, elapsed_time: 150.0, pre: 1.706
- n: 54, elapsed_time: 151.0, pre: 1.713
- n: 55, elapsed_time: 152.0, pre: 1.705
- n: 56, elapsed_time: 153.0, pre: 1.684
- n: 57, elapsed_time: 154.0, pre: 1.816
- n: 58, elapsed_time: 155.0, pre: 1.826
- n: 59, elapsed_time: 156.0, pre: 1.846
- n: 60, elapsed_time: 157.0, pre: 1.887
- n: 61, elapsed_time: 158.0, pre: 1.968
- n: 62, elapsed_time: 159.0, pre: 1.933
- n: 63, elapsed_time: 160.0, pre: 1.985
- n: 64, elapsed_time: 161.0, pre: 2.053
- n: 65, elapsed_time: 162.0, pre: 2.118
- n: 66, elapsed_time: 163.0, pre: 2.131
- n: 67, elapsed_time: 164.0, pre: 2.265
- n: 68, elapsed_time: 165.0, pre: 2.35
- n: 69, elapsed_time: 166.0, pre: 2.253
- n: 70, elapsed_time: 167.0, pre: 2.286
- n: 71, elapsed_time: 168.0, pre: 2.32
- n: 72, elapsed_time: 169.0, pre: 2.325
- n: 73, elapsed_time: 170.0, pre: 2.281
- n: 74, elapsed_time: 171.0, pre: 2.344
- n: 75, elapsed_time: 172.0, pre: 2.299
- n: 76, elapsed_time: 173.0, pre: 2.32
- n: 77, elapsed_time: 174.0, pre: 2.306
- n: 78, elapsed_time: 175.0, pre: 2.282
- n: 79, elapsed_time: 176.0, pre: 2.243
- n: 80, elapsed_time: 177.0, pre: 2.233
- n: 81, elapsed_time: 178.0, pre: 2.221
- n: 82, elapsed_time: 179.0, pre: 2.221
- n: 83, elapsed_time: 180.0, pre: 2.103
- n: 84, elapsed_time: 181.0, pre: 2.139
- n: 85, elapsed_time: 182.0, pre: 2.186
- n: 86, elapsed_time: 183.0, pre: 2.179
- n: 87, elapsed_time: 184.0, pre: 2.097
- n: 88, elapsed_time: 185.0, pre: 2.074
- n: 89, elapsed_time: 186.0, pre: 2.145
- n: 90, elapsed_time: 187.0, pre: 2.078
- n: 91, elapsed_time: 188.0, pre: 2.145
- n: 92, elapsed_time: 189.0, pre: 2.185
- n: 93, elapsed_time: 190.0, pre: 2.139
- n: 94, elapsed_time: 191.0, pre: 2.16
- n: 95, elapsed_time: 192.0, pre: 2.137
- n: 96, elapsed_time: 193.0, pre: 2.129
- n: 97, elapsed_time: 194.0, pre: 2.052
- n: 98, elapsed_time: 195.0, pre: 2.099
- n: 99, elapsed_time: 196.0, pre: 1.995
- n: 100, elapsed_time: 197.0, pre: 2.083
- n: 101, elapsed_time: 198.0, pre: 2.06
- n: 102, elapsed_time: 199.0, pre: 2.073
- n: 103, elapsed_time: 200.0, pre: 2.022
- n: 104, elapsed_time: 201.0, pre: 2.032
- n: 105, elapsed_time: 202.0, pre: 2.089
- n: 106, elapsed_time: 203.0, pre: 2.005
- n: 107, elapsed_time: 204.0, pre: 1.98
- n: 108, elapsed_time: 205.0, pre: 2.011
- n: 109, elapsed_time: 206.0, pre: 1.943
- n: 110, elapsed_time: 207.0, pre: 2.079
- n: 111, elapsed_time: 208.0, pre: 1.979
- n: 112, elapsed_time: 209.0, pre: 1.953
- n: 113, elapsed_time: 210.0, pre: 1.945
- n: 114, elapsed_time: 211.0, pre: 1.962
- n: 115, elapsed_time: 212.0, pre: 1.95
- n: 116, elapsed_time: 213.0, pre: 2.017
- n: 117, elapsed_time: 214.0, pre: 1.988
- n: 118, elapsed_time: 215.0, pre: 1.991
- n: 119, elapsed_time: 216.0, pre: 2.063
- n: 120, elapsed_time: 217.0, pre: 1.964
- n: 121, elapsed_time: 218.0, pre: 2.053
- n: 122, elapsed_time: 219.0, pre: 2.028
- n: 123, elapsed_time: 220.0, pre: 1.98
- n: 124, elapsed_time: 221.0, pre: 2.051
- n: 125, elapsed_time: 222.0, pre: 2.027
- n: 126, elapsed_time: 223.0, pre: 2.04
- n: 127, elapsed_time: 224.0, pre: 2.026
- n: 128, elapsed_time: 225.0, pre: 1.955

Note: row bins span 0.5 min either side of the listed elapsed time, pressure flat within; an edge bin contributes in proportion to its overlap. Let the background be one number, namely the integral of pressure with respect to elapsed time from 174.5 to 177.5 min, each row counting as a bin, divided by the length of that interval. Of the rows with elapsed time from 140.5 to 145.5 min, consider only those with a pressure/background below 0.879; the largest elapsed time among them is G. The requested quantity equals 145.0 min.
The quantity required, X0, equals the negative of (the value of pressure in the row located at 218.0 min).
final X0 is -2.1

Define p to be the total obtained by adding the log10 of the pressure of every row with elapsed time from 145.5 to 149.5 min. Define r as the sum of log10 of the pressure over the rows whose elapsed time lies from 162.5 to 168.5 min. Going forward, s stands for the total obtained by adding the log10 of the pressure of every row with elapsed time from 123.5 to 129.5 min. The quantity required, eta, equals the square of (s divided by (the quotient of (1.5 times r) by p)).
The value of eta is 0.1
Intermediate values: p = 0.9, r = 2.1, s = 1.21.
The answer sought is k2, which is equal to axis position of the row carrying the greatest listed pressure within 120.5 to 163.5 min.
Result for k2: 163.0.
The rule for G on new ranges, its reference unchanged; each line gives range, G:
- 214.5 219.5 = 217.0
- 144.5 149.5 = 149.0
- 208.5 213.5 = 212.0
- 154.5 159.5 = 159.0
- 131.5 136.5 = 136.0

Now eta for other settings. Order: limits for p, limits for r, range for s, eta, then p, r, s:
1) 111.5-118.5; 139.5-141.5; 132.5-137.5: 6.3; 1.6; 0.5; 1.15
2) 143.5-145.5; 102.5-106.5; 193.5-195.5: 0.0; 0.5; 1.1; 0.63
